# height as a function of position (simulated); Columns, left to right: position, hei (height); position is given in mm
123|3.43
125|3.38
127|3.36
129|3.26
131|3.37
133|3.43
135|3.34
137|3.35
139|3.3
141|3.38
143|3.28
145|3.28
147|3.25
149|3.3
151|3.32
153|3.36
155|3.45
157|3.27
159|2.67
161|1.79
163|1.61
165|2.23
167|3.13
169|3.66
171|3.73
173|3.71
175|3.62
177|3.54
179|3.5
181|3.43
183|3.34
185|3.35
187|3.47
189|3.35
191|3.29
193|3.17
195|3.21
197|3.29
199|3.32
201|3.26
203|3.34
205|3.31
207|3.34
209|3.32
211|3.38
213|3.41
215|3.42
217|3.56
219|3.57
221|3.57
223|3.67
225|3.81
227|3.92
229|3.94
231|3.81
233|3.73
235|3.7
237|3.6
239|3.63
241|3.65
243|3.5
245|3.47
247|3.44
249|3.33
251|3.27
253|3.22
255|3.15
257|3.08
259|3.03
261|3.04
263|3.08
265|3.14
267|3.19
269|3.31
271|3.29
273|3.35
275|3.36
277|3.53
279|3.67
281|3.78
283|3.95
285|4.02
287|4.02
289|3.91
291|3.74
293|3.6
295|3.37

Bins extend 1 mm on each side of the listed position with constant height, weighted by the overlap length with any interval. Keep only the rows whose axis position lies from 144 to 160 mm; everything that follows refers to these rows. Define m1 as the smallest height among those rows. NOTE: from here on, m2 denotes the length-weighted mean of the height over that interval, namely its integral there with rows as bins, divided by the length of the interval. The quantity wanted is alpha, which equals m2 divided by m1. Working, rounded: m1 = 2.67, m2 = 3.24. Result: 1.21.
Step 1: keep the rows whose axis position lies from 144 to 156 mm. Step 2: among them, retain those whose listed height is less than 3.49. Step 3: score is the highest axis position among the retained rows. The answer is 155 mm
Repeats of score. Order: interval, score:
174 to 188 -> 187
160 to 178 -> 167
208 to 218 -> 215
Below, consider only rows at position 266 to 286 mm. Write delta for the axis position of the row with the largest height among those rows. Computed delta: 285 mm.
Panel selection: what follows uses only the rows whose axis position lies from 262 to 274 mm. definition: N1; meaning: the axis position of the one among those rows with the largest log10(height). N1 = 273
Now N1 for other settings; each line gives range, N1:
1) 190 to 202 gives 199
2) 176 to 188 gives 177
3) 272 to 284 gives 283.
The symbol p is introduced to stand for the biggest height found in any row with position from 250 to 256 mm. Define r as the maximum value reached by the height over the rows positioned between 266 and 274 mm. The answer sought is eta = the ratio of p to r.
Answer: 0.98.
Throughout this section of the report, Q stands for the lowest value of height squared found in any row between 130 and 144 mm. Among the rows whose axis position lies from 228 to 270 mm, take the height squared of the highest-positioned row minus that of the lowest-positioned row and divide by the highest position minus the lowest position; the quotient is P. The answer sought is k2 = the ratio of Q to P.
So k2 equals -94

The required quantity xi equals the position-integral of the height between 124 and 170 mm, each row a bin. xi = 144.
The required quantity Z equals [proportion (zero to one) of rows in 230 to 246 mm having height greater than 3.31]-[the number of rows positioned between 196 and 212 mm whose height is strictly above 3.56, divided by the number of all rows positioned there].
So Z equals 1.00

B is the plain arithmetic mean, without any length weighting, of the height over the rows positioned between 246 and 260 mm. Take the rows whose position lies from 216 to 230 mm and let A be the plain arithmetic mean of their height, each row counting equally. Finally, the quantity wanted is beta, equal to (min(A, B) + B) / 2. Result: 3.22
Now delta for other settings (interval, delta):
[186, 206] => 187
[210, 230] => 229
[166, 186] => 171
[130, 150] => 133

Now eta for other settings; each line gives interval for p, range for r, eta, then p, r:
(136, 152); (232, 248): 0.91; 3.38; 3.73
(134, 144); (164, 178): 0.91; 3.38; 3.73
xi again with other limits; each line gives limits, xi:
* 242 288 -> 156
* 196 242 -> 163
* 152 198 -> 146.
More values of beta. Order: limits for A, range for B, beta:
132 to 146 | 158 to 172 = 2.69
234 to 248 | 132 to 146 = 3.34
